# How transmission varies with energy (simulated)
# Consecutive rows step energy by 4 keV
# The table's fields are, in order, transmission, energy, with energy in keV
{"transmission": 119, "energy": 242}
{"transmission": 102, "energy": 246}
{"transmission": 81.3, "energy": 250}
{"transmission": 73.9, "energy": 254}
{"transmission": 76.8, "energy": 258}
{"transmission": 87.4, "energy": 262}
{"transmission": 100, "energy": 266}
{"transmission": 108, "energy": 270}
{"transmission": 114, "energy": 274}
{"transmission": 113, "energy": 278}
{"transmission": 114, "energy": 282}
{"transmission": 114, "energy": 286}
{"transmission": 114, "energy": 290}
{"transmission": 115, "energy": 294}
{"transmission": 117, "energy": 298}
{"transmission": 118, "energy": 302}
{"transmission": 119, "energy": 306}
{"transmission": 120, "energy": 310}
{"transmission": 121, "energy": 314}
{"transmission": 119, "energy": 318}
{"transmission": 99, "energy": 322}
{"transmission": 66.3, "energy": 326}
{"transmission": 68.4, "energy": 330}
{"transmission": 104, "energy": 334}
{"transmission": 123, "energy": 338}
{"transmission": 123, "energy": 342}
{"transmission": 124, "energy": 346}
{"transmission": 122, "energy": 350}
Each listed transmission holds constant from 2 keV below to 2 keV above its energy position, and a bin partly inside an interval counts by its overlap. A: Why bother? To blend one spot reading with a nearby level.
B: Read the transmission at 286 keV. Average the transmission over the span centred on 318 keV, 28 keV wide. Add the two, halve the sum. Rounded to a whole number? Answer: 108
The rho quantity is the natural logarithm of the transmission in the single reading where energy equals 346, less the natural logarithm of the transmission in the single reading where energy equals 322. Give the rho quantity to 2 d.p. 0.23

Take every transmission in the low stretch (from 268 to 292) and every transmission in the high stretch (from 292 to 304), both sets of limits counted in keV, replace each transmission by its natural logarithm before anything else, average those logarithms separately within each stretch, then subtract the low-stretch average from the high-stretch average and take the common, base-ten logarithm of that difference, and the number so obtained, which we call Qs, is -1.5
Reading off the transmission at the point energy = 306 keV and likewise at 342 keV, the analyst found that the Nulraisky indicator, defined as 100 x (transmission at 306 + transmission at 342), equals 24200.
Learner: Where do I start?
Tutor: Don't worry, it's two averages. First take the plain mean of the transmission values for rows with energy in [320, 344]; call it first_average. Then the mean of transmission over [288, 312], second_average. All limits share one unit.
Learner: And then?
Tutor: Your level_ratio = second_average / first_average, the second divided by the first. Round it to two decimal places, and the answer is 1.20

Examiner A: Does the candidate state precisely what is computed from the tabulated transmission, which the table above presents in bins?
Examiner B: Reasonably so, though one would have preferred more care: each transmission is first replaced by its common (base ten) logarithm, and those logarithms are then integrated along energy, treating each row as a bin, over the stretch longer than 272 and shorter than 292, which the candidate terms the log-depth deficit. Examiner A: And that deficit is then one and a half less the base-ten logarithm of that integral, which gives -0.114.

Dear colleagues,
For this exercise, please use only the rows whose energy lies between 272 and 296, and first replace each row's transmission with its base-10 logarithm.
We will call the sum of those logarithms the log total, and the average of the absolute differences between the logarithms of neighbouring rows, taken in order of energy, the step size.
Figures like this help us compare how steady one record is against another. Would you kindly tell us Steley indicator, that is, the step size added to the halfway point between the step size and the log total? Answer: 6.17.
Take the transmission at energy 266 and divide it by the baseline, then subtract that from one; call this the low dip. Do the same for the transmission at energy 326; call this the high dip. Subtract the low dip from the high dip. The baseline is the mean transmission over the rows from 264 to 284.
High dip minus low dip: 0.31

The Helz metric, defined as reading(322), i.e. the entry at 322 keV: 99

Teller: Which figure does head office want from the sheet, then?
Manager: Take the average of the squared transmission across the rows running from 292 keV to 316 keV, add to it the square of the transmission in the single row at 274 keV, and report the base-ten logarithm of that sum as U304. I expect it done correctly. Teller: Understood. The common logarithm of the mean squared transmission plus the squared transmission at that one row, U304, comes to 4.43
